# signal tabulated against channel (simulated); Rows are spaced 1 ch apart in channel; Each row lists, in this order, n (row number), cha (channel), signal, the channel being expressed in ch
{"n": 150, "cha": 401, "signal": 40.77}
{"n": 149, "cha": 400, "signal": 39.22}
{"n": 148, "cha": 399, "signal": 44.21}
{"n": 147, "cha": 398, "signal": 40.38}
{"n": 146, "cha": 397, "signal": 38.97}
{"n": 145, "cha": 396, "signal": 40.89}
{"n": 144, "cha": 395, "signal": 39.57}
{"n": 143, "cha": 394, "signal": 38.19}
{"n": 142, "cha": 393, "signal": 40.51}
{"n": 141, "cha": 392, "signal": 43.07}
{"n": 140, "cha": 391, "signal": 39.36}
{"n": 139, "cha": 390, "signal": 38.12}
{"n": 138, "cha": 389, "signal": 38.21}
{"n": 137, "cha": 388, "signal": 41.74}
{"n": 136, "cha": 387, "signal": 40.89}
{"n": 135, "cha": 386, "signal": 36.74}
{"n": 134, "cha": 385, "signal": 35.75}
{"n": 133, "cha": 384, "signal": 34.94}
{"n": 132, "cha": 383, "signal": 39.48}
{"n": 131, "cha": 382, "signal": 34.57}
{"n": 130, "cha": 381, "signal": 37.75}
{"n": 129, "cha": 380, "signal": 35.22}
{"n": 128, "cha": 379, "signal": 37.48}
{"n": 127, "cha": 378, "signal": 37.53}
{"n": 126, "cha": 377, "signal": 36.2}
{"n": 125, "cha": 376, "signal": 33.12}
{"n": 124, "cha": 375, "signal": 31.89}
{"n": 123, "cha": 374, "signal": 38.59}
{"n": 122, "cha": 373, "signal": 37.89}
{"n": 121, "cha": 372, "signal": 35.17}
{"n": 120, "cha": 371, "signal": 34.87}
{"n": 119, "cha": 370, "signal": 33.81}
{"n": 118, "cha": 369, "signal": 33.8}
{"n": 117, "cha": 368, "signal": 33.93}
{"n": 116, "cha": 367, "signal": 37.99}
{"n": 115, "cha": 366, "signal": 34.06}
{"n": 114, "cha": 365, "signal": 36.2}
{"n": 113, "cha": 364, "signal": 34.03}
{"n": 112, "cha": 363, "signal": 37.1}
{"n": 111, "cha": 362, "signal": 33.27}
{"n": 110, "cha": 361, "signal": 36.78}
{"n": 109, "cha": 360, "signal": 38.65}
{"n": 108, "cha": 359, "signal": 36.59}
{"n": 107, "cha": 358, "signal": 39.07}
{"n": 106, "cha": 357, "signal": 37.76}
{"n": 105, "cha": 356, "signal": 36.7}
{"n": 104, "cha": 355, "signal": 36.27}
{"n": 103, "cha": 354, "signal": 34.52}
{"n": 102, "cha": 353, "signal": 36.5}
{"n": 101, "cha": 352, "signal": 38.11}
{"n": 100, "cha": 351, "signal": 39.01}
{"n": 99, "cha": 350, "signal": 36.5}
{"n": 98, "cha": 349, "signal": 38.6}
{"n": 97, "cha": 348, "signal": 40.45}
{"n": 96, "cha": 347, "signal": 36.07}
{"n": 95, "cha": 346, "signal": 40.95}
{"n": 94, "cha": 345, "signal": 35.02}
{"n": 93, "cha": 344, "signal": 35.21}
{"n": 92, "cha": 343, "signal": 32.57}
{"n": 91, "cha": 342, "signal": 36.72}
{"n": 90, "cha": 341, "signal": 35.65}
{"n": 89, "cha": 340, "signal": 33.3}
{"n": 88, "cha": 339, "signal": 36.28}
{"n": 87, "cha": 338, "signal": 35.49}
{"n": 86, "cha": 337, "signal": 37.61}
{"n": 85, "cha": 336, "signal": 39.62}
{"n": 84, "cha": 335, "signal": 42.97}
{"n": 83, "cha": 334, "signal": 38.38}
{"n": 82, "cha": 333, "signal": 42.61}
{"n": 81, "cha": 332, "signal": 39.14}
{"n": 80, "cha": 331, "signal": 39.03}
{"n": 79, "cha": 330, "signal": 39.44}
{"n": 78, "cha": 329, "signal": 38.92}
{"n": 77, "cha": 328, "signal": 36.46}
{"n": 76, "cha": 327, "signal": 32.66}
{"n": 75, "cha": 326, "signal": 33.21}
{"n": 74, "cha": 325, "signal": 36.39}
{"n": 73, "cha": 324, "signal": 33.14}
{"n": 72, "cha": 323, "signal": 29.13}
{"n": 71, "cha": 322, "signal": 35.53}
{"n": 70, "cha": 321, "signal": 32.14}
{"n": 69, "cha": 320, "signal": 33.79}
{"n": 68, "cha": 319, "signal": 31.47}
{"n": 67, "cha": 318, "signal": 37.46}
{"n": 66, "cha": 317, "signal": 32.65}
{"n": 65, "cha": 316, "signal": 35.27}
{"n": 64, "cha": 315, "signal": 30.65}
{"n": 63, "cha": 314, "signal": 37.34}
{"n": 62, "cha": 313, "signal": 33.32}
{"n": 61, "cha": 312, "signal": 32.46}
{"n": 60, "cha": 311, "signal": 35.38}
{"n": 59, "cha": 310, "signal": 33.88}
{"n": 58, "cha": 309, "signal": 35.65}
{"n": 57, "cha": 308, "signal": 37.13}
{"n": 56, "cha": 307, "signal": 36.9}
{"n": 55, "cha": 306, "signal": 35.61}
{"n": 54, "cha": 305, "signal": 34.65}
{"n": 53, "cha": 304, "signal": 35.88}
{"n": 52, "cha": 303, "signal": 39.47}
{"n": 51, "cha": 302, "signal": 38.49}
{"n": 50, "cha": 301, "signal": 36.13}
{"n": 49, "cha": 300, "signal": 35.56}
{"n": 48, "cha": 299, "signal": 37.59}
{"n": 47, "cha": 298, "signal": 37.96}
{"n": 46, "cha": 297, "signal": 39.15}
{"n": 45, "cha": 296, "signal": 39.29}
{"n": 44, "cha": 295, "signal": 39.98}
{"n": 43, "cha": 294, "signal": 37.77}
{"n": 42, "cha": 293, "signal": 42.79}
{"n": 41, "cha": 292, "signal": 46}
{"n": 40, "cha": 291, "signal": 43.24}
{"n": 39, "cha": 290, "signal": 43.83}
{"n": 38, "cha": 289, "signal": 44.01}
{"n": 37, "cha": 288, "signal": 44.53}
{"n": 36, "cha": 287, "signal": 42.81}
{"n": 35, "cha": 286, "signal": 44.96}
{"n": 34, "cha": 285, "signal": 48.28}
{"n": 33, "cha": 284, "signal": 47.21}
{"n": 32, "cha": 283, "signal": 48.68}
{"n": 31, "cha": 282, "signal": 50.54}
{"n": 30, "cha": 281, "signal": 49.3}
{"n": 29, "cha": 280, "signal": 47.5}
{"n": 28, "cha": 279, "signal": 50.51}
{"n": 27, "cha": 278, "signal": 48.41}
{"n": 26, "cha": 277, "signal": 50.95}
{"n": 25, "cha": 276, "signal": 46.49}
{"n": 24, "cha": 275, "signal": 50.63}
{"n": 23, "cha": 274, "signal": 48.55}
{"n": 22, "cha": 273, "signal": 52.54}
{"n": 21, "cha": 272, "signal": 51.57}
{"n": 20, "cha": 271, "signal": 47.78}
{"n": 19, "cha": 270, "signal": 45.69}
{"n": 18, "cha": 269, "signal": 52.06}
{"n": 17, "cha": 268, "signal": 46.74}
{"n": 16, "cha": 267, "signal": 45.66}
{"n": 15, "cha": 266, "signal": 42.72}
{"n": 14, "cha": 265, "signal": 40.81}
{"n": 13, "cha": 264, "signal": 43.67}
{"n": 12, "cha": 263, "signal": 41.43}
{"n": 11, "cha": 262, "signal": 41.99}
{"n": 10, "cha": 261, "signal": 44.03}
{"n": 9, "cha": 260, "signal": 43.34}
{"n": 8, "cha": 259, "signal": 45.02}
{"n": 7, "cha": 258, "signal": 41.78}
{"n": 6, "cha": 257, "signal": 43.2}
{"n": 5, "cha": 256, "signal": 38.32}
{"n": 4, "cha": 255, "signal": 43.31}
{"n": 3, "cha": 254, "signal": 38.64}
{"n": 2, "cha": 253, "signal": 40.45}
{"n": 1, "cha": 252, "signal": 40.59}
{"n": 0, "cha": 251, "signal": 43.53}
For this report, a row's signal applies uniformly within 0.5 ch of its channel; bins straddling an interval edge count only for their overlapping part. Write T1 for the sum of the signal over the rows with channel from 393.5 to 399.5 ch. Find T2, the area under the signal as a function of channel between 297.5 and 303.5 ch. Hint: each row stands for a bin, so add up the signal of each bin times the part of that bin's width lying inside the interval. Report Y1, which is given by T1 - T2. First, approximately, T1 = 242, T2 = 225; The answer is 17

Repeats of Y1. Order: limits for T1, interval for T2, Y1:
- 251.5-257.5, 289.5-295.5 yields -9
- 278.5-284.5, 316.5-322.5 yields 91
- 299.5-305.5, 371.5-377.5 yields 7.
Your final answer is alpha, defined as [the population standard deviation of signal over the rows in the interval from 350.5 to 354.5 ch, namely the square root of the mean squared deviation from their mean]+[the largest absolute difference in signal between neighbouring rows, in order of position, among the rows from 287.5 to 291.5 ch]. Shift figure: 2.3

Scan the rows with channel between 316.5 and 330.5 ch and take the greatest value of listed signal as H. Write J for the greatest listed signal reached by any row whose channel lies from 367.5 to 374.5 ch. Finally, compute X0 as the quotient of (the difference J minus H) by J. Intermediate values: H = 39.44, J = 38.59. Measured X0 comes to -0.02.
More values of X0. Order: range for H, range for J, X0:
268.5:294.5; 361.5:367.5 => -0.38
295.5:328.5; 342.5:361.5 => 0.04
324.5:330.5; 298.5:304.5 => 0.00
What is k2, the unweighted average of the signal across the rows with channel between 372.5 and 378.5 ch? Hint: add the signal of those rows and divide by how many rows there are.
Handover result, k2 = 35.9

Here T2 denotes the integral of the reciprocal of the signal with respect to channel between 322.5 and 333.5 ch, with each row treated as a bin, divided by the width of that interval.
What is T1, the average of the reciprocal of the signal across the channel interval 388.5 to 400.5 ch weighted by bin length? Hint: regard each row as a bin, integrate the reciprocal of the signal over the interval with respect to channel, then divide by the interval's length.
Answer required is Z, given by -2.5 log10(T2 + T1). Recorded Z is 3.193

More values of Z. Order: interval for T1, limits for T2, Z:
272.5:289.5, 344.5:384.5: 3.287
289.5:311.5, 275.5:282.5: 3.327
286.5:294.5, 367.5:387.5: 3.228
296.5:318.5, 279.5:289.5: 3.265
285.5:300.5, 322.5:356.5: 3.217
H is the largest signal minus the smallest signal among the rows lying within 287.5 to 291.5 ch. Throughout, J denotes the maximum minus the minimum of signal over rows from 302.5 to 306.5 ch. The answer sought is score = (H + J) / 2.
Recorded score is 3.1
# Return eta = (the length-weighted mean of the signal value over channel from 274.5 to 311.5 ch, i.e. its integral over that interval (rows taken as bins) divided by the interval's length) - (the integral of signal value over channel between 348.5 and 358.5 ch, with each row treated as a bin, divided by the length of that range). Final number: 4.8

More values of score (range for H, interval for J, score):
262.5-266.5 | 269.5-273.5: 4.9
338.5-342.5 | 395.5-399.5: 4.3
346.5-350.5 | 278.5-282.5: 3.7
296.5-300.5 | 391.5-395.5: 4.2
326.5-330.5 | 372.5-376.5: 6.7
